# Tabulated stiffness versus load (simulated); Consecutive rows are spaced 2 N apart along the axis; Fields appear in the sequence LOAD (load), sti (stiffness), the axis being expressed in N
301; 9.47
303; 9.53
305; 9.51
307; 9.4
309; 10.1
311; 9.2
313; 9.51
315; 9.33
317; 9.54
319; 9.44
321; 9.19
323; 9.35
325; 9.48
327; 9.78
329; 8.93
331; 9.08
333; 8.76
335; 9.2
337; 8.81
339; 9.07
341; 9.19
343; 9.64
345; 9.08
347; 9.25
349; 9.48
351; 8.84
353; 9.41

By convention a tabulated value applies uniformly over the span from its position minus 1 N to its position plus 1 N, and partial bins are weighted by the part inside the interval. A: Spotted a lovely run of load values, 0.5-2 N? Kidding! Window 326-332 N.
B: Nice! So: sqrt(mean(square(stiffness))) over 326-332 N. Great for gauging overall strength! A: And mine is 9.27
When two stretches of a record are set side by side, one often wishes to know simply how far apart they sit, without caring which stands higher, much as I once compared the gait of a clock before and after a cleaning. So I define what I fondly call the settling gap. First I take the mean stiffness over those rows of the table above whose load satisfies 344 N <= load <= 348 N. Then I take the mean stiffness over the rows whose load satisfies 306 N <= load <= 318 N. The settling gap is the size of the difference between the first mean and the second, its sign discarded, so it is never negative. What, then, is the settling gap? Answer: 0.35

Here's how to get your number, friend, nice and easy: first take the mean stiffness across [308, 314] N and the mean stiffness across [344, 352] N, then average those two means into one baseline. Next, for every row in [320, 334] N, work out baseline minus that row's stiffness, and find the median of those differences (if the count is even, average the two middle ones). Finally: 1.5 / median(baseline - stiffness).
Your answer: 7.8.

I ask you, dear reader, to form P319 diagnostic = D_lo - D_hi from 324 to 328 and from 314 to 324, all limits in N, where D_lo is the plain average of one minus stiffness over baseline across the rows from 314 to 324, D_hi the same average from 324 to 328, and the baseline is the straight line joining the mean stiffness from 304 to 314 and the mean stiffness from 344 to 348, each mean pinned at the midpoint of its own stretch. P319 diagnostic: 0.035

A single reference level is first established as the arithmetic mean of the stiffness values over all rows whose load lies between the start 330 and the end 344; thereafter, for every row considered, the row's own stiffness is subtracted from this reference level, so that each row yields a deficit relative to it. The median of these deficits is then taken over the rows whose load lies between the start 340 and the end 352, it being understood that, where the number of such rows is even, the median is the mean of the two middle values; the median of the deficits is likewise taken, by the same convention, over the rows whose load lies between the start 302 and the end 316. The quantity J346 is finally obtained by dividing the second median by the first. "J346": 4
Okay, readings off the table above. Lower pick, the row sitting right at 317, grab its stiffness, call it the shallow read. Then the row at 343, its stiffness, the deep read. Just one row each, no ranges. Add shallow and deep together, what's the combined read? 19.2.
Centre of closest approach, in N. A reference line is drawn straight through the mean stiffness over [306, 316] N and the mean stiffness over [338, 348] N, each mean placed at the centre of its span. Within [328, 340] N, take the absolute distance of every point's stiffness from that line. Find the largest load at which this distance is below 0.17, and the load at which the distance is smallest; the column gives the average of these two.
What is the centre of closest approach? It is 335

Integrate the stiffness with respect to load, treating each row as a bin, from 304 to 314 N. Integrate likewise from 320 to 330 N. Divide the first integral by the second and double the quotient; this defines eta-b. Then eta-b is 2.042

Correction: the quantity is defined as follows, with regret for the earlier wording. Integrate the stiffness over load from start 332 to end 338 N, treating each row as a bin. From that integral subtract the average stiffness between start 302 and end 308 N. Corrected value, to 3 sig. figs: 44.1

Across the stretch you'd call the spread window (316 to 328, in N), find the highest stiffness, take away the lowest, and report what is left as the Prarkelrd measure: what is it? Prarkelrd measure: 0.59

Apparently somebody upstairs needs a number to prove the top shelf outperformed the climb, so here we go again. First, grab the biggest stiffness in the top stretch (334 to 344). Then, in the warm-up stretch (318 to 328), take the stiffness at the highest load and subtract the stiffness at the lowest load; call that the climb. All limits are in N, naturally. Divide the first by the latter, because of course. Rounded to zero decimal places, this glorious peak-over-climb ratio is 28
